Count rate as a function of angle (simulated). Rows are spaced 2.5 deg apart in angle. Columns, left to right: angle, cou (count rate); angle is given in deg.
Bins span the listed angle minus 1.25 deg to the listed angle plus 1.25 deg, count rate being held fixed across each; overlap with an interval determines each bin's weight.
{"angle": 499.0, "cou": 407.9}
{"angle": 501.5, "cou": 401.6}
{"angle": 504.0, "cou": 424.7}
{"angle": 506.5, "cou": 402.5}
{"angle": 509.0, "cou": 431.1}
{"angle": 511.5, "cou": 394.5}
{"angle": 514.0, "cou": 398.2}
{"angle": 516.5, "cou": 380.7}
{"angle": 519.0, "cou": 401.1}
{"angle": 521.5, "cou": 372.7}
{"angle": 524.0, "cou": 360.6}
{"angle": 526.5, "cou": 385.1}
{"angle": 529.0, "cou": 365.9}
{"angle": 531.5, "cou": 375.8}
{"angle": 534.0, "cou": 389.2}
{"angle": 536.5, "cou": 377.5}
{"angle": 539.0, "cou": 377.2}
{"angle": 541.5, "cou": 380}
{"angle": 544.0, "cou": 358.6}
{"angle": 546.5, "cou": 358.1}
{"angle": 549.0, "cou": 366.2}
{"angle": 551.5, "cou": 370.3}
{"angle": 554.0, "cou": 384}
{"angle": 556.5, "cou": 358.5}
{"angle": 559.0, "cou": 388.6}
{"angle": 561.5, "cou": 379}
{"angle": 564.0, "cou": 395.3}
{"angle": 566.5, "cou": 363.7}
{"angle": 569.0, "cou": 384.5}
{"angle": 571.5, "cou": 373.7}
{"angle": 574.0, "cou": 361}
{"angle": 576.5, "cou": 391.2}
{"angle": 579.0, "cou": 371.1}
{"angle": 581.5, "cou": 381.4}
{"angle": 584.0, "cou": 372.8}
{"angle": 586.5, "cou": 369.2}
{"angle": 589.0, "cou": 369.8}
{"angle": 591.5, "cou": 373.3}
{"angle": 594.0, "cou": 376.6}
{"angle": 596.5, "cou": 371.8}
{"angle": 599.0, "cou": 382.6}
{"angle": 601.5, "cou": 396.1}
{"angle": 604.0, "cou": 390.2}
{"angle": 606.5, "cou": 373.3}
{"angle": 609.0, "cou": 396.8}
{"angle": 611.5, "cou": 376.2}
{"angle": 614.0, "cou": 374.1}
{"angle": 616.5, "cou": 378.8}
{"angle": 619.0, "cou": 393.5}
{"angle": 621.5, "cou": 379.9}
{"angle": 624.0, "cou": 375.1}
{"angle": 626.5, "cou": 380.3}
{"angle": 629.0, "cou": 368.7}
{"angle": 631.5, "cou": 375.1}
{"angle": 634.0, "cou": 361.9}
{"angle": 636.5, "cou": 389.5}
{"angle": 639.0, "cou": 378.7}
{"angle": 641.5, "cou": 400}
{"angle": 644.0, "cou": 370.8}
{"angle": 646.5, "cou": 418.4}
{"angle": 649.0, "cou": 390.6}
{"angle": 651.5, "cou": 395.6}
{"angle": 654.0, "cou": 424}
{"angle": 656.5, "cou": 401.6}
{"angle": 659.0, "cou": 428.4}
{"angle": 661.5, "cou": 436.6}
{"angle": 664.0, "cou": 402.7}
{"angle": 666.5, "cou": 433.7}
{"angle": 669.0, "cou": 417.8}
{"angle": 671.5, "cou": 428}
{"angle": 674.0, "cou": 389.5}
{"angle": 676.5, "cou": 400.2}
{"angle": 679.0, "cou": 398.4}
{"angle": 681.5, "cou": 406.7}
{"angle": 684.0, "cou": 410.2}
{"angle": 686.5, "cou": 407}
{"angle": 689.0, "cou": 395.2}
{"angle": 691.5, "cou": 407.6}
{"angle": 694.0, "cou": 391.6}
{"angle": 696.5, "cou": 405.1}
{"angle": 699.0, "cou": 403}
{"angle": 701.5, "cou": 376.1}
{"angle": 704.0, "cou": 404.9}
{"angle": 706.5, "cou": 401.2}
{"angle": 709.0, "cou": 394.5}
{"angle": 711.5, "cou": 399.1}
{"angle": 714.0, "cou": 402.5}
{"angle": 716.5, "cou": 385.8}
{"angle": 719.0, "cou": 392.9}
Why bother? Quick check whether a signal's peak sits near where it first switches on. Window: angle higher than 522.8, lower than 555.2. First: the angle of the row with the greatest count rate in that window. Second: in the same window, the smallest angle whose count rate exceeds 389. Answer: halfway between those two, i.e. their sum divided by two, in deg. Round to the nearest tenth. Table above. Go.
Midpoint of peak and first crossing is 534.0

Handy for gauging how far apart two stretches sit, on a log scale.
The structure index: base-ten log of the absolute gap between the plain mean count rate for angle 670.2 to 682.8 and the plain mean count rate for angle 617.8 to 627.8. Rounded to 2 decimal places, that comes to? 1.35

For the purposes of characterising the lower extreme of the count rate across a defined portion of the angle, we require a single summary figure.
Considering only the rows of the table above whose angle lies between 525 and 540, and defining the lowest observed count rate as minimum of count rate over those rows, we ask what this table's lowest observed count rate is 365.9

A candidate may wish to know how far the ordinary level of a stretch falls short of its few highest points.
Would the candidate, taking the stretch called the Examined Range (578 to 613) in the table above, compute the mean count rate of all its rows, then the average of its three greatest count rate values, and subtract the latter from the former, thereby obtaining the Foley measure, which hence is -15.7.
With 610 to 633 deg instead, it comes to -6.6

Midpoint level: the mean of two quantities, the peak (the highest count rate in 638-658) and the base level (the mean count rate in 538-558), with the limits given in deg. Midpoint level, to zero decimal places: 397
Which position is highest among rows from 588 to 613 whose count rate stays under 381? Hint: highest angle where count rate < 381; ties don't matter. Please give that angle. 611.5 deg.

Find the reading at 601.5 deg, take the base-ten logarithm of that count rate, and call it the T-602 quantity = 2.60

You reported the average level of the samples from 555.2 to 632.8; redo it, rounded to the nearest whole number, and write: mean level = 378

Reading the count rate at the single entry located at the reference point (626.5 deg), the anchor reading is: 380.3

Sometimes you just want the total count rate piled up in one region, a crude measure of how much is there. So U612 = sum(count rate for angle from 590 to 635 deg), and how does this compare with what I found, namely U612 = 6824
